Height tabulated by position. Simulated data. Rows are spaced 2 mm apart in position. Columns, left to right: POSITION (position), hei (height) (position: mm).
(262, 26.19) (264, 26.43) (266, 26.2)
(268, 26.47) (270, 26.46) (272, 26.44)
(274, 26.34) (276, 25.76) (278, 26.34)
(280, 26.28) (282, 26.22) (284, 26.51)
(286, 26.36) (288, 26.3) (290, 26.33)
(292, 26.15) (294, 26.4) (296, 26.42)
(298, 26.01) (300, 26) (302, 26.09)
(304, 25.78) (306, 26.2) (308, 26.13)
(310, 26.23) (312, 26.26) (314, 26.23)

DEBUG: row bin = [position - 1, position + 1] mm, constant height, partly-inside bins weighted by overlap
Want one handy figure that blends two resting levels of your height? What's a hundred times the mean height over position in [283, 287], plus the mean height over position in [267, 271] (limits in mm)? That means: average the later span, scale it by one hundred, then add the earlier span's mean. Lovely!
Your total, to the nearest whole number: 2670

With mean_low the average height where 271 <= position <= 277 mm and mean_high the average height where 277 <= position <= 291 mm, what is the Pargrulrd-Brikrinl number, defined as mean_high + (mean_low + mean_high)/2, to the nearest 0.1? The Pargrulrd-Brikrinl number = 52.6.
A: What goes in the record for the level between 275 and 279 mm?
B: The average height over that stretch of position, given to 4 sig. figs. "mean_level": 26.05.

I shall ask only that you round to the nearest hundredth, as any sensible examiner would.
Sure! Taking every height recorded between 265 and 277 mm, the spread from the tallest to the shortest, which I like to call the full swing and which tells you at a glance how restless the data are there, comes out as 0.71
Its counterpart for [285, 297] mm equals 0.27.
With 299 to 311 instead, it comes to 0.45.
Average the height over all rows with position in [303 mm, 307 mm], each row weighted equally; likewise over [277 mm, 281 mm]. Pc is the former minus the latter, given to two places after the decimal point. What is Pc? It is -0.32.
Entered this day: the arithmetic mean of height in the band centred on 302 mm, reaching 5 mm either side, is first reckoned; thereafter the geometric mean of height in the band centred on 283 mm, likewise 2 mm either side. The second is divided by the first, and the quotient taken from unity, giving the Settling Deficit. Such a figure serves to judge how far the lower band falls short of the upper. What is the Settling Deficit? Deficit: -0.013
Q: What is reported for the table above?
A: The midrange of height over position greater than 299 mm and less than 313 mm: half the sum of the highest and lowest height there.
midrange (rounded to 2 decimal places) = 26.02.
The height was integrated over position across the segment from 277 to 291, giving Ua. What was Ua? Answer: 369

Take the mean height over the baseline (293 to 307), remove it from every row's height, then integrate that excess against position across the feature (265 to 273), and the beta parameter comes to 2.1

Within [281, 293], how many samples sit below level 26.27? 2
